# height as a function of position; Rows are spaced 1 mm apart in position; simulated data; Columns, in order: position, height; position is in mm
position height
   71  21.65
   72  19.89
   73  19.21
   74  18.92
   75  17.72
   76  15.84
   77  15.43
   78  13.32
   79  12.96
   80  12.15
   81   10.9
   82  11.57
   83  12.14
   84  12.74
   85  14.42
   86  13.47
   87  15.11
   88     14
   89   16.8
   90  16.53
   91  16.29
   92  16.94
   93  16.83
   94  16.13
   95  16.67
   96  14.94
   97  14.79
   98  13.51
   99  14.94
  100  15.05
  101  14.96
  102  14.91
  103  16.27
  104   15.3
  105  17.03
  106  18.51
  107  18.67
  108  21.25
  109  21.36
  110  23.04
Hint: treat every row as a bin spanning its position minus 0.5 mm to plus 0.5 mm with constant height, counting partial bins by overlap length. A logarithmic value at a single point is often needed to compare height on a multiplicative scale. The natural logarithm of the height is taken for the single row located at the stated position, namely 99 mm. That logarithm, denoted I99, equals 2.70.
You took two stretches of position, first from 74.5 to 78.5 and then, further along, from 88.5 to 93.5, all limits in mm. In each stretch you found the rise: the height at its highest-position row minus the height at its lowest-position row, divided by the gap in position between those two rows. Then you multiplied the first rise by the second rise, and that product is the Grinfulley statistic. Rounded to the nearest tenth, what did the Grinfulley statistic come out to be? 0.0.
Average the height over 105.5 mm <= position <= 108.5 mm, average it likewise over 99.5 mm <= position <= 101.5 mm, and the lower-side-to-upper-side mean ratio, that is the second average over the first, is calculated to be 0.77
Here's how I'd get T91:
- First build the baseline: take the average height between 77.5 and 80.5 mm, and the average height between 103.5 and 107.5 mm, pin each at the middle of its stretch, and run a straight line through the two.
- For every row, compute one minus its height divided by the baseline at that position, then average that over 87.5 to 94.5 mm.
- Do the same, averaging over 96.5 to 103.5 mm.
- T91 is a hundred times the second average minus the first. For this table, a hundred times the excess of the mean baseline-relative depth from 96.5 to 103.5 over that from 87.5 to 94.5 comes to 18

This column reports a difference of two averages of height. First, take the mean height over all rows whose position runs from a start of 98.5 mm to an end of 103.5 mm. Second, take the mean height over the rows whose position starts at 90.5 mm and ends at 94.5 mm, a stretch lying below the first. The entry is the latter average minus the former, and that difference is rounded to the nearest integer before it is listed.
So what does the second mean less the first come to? 1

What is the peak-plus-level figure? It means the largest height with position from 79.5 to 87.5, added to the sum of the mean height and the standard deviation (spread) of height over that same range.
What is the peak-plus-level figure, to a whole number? 29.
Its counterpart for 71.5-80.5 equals 39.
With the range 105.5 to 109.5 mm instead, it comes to 43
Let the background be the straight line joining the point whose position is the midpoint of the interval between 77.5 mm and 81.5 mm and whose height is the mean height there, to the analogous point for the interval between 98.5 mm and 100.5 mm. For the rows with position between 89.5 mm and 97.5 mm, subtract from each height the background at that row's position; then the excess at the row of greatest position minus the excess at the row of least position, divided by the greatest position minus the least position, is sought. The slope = -0.38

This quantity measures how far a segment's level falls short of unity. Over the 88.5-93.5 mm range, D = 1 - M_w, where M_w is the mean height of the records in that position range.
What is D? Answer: -15.7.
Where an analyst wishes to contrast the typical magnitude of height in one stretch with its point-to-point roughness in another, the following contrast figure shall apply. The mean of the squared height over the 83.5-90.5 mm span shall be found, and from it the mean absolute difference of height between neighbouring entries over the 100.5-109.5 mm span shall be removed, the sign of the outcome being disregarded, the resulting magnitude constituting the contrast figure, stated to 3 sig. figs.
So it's 218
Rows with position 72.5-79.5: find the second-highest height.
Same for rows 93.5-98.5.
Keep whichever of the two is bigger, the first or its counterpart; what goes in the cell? 18.9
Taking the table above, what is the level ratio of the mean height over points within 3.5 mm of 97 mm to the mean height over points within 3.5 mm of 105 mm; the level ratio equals 0.87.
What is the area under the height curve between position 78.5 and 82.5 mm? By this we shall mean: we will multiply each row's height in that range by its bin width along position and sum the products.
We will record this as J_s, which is 48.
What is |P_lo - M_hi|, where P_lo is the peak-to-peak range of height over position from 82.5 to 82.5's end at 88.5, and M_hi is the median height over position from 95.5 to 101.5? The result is 12.0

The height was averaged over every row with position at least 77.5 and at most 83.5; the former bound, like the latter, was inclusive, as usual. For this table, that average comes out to 12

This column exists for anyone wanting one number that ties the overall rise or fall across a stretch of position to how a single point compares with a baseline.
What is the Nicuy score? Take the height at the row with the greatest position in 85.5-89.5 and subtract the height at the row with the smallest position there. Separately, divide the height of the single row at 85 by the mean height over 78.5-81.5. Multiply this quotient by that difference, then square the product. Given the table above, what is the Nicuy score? 16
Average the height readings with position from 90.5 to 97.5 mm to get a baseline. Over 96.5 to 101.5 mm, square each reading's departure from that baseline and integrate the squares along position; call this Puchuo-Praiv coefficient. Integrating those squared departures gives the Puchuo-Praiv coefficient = 12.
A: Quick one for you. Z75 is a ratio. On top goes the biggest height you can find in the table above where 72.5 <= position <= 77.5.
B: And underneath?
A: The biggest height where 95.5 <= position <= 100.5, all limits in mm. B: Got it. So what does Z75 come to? 1.28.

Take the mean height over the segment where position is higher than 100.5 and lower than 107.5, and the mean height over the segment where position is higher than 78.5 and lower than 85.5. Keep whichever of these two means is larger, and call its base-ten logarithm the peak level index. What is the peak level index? 1.22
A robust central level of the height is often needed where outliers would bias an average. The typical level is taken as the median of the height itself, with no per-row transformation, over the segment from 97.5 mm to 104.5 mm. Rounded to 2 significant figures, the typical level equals 15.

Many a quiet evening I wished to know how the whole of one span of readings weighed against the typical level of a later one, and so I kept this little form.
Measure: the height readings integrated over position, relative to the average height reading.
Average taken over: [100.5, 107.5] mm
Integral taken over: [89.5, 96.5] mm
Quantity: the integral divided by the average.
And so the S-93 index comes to 6.9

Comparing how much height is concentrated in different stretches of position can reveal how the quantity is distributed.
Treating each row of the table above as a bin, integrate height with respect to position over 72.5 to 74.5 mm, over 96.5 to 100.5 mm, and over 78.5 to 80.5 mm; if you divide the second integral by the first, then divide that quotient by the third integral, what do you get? 0.061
